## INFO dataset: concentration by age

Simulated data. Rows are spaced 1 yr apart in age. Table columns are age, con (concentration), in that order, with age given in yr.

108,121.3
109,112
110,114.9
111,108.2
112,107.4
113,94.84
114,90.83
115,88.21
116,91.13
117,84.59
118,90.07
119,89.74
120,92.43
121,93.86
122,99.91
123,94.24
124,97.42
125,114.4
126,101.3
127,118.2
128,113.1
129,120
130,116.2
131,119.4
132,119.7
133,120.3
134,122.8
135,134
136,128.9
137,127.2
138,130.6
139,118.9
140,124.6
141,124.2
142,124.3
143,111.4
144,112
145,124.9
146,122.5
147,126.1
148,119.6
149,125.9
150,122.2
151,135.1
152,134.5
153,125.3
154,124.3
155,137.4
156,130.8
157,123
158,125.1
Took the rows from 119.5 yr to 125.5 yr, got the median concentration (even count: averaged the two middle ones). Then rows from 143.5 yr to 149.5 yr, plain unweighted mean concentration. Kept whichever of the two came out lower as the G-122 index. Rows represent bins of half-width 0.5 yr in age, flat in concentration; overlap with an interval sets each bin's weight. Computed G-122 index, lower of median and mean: 96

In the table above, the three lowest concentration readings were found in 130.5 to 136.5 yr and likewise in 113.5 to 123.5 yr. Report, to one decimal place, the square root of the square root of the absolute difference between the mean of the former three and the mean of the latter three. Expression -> 2.4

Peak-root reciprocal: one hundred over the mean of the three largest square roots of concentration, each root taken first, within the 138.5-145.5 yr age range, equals 9.0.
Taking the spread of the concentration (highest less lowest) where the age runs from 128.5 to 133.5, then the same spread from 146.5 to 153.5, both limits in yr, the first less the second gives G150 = -11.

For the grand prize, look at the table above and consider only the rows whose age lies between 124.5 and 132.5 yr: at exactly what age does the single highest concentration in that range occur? 129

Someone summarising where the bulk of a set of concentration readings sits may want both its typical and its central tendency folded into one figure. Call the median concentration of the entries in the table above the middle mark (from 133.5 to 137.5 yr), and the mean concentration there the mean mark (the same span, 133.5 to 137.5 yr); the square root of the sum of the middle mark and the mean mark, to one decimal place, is 16.0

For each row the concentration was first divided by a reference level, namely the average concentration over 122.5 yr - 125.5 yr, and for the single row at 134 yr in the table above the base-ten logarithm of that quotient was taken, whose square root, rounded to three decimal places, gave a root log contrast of 0.284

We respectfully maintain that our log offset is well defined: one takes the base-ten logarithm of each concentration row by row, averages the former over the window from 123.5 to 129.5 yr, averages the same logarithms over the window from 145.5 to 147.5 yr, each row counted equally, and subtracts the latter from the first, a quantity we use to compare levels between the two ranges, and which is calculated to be -0.051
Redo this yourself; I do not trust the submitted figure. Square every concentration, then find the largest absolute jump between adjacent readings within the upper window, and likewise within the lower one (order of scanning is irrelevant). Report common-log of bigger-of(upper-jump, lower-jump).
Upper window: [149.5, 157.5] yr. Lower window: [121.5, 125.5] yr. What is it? 3.56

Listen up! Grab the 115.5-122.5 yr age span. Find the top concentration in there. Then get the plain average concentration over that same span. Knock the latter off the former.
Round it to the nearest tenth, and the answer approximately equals 8.2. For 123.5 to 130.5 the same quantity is 8.5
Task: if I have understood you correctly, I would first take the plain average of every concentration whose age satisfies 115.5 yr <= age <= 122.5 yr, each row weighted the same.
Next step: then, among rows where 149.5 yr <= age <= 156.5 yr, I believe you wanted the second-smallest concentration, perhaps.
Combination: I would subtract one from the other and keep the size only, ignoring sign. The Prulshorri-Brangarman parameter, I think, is 33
